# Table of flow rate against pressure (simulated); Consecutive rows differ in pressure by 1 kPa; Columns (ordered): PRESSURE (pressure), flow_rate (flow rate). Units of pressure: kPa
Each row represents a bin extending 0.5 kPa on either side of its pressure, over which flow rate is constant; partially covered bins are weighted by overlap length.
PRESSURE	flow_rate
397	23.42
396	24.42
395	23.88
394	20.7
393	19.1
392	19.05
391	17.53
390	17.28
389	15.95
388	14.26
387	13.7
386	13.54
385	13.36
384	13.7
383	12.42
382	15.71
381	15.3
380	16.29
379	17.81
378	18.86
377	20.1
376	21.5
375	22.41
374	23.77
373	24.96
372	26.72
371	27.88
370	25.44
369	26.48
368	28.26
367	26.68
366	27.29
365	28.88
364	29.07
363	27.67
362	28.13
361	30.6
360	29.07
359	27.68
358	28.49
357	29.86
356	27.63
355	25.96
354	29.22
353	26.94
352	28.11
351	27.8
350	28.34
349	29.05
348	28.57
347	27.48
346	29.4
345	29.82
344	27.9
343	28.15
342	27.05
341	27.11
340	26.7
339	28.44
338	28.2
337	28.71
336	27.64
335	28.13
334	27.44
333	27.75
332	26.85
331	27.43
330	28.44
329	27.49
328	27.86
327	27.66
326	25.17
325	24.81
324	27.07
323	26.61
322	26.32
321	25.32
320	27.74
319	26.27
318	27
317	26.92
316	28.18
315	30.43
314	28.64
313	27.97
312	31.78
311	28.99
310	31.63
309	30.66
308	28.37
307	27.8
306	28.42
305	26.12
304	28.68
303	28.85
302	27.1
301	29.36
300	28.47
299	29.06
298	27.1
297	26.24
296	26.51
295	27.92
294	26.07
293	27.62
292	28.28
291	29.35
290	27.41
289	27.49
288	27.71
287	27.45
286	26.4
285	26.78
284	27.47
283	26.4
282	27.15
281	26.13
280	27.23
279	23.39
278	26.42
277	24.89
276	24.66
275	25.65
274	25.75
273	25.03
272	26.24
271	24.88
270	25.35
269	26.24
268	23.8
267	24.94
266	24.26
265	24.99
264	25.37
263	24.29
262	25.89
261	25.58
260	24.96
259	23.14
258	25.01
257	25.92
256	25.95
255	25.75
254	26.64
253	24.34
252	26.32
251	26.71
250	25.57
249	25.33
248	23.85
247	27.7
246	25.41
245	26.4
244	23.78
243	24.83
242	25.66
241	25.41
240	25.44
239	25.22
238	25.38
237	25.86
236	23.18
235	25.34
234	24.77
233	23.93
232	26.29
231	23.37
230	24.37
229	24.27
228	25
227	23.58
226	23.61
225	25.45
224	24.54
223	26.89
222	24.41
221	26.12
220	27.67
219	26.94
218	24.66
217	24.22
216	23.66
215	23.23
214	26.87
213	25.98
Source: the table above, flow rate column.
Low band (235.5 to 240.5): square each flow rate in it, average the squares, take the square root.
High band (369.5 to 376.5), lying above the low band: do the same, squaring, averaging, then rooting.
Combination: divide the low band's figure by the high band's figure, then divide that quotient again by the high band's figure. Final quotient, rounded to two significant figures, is 0.041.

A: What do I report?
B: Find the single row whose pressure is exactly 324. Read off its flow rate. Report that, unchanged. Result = 27.07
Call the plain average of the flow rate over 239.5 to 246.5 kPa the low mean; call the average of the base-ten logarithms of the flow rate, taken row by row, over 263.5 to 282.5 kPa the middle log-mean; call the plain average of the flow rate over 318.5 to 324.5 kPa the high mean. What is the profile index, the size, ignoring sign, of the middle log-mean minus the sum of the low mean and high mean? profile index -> 50.4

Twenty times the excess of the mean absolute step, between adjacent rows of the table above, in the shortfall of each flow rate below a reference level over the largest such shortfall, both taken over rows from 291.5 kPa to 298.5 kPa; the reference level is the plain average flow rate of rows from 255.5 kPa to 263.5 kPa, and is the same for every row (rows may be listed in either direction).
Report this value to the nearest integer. 42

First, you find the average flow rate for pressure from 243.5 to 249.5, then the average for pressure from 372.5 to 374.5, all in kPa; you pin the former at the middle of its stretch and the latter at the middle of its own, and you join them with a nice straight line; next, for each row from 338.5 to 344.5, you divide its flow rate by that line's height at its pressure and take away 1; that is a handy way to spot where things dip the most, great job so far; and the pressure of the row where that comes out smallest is 340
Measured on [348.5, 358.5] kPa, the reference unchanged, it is 355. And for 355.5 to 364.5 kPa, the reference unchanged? 356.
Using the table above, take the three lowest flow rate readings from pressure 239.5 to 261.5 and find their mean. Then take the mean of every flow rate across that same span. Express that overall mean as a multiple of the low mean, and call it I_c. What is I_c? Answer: 1.08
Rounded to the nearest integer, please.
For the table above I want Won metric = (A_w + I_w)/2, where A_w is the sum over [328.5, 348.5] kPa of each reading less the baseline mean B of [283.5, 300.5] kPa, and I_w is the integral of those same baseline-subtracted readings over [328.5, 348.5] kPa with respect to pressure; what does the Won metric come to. 9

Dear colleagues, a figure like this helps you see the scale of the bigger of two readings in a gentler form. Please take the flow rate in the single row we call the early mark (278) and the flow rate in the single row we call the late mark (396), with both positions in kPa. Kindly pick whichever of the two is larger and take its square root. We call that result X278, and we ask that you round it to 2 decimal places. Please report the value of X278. 5.14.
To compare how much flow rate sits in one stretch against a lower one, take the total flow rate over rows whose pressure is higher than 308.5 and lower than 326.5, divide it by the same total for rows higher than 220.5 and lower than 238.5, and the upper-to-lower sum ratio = 1.12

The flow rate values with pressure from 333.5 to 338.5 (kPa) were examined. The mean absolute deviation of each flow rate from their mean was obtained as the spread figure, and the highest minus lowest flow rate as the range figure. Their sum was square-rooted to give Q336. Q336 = 1.3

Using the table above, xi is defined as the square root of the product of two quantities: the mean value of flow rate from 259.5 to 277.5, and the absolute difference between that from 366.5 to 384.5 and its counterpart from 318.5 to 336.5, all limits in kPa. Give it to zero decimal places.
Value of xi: 12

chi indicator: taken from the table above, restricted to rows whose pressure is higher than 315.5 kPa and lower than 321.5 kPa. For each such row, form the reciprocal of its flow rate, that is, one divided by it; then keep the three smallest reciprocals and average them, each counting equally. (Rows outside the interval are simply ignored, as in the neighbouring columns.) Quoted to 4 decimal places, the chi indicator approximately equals 0.0362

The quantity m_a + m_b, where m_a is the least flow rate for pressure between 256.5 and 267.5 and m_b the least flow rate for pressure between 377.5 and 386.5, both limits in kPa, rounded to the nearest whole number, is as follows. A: 36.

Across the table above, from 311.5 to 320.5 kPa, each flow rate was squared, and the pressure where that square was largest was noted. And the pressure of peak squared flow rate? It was 312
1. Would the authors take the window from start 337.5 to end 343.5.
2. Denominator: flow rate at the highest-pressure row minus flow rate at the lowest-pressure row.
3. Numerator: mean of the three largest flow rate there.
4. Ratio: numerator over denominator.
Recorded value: -565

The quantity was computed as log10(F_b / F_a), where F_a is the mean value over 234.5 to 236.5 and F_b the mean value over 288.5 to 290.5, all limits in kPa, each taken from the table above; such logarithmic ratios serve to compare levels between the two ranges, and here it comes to 0.054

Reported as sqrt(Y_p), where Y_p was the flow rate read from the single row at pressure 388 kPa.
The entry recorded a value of 3.8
